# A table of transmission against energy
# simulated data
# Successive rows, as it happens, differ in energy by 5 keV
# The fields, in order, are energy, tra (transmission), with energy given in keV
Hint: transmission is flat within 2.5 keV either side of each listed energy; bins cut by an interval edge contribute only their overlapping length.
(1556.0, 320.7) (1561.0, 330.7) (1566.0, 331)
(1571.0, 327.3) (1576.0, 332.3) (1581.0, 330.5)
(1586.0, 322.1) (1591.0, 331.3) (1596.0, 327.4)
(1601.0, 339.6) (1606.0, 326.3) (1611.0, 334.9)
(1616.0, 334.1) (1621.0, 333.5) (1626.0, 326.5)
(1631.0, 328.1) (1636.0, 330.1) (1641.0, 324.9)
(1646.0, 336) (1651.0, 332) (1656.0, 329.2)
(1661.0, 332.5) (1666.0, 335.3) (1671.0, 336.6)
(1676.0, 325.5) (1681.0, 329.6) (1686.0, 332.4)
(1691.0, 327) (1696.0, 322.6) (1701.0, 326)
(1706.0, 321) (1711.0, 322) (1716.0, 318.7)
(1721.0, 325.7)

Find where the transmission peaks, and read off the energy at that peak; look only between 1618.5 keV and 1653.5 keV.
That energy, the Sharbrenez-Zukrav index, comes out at 1646.0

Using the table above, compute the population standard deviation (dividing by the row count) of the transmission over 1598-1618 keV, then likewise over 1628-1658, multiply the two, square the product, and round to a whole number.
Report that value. 267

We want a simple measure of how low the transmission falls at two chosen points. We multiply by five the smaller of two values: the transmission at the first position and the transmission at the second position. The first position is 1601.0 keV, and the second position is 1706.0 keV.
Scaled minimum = 1605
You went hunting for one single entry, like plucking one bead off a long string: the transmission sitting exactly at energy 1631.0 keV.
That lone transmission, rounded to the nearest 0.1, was 328.1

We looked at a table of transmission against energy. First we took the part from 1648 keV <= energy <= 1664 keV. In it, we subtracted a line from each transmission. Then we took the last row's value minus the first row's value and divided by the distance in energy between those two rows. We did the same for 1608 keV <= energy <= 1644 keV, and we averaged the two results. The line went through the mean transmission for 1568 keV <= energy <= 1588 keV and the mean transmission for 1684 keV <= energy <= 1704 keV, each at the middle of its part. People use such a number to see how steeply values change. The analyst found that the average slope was -0.13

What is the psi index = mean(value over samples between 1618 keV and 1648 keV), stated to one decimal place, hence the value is 329.8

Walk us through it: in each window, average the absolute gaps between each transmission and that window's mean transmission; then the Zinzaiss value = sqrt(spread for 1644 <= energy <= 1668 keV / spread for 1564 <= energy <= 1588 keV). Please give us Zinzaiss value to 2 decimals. 0.82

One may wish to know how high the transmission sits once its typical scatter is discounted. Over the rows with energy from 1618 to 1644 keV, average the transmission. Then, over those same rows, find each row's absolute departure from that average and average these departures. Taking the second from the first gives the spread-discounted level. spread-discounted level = 326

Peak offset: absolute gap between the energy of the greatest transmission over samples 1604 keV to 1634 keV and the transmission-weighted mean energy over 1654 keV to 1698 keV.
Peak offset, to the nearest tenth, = 64.9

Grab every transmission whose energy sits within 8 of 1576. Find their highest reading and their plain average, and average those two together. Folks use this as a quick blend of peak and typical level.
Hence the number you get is 331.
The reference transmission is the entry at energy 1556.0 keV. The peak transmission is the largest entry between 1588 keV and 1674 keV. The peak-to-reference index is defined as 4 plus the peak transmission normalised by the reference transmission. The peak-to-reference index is 5.06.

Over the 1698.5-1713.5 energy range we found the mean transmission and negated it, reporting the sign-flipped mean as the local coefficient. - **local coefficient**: -323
